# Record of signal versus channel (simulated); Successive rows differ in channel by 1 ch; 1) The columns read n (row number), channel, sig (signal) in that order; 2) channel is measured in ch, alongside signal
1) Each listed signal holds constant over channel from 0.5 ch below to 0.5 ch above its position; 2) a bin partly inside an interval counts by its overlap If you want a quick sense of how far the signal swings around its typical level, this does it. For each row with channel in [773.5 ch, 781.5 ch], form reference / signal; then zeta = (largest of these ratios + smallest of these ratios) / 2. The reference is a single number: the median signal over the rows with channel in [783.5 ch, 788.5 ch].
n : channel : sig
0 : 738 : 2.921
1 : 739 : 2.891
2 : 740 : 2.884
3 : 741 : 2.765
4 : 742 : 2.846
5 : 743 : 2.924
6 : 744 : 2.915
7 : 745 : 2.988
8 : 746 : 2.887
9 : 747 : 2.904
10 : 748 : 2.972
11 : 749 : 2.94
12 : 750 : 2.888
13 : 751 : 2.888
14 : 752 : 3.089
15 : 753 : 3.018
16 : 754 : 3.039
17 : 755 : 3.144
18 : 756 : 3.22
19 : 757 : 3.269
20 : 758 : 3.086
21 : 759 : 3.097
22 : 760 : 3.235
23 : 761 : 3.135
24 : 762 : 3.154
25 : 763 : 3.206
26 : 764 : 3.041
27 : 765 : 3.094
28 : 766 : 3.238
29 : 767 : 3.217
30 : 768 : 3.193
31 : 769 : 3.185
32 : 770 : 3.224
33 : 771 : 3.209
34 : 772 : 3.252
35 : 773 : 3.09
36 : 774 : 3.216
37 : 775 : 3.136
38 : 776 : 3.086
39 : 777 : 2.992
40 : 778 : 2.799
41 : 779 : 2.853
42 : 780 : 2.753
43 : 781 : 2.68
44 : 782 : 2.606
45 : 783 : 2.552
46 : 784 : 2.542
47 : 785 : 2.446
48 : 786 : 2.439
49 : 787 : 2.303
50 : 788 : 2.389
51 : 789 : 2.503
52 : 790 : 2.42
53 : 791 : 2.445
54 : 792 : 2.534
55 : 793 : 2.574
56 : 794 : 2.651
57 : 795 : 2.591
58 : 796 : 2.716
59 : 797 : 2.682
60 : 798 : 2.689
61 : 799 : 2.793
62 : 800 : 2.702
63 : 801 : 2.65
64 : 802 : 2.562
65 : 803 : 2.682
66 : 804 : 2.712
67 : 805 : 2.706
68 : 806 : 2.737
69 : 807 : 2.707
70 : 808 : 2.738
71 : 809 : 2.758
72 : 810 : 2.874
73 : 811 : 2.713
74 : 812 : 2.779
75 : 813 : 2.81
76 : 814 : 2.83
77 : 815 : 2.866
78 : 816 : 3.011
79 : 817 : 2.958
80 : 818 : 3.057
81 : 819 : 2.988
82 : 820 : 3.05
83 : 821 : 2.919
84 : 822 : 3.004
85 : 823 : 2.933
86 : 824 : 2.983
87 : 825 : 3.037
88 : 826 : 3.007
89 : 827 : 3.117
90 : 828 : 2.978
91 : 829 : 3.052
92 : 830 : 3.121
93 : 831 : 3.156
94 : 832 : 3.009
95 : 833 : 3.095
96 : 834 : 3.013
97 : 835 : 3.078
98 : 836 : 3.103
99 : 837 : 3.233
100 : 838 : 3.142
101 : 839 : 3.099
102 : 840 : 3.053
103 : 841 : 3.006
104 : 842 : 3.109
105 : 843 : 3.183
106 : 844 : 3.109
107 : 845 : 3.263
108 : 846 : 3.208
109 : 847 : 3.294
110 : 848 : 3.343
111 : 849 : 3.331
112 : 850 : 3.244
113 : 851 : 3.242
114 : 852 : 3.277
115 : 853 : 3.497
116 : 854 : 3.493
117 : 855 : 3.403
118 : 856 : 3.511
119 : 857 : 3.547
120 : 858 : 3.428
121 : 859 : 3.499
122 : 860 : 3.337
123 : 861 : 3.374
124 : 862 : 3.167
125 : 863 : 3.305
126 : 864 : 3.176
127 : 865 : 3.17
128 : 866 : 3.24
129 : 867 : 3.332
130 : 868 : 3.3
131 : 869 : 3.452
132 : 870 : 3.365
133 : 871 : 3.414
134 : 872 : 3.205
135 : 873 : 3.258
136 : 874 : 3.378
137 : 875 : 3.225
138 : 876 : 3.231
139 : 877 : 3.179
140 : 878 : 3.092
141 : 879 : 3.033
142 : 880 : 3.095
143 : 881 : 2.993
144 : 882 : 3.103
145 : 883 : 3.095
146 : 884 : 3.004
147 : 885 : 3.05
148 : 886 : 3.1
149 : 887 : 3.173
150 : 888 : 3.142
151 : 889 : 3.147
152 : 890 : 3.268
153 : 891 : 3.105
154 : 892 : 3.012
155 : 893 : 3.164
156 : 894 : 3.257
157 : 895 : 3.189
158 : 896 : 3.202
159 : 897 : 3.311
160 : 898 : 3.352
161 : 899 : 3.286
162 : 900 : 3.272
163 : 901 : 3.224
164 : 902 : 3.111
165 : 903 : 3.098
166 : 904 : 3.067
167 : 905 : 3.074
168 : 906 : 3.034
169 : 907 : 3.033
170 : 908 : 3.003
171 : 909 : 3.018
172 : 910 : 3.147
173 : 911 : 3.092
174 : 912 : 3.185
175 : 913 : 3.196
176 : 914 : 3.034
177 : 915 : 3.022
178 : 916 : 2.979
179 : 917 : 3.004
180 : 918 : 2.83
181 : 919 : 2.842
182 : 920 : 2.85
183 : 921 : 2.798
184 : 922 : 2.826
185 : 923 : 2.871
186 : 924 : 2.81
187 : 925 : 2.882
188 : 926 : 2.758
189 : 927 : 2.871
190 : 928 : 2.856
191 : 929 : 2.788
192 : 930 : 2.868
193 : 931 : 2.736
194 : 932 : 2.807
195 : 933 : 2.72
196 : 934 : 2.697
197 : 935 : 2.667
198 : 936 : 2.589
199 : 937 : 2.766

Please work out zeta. 0.83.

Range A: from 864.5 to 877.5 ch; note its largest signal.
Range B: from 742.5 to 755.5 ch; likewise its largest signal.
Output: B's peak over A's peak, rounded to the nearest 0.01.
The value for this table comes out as 0.91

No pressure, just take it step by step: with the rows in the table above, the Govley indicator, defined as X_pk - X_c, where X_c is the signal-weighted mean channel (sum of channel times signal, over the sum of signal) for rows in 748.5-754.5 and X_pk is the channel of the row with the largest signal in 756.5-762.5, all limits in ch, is 5.5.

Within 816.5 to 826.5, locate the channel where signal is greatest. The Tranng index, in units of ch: 818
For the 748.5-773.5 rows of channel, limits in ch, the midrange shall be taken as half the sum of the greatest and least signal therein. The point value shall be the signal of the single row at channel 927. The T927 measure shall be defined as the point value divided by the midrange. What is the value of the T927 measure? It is 0.93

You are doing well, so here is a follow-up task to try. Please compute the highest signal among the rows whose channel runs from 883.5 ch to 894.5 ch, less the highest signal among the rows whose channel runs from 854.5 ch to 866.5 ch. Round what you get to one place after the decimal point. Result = -0.3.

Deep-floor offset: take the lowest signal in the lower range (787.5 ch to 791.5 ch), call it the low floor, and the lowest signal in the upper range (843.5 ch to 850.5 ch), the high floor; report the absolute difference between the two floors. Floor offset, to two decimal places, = 0.72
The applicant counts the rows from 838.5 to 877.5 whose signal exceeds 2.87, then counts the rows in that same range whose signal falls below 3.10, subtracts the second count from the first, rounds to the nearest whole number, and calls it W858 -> 36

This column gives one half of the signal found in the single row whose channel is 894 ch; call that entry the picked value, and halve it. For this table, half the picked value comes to 1.63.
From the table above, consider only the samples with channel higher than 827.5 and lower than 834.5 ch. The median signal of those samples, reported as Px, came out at 3.05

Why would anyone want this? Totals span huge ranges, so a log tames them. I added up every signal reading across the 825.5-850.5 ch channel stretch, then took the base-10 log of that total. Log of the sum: 1.89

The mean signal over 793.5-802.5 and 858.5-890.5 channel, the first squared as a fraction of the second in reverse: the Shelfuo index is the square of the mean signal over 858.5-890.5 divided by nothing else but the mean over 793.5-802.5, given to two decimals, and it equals 3.87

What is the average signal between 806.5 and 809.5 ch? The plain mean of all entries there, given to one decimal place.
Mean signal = 2.7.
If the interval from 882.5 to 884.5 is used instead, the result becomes 3.0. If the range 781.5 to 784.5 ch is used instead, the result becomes 2.6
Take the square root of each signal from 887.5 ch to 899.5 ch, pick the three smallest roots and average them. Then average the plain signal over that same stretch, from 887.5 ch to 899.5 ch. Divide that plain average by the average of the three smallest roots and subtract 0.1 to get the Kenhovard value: 1.72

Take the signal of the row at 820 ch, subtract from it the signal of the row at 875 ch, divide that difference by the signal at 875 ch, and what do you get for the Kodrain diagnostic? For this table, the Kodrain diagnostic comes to -0.05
